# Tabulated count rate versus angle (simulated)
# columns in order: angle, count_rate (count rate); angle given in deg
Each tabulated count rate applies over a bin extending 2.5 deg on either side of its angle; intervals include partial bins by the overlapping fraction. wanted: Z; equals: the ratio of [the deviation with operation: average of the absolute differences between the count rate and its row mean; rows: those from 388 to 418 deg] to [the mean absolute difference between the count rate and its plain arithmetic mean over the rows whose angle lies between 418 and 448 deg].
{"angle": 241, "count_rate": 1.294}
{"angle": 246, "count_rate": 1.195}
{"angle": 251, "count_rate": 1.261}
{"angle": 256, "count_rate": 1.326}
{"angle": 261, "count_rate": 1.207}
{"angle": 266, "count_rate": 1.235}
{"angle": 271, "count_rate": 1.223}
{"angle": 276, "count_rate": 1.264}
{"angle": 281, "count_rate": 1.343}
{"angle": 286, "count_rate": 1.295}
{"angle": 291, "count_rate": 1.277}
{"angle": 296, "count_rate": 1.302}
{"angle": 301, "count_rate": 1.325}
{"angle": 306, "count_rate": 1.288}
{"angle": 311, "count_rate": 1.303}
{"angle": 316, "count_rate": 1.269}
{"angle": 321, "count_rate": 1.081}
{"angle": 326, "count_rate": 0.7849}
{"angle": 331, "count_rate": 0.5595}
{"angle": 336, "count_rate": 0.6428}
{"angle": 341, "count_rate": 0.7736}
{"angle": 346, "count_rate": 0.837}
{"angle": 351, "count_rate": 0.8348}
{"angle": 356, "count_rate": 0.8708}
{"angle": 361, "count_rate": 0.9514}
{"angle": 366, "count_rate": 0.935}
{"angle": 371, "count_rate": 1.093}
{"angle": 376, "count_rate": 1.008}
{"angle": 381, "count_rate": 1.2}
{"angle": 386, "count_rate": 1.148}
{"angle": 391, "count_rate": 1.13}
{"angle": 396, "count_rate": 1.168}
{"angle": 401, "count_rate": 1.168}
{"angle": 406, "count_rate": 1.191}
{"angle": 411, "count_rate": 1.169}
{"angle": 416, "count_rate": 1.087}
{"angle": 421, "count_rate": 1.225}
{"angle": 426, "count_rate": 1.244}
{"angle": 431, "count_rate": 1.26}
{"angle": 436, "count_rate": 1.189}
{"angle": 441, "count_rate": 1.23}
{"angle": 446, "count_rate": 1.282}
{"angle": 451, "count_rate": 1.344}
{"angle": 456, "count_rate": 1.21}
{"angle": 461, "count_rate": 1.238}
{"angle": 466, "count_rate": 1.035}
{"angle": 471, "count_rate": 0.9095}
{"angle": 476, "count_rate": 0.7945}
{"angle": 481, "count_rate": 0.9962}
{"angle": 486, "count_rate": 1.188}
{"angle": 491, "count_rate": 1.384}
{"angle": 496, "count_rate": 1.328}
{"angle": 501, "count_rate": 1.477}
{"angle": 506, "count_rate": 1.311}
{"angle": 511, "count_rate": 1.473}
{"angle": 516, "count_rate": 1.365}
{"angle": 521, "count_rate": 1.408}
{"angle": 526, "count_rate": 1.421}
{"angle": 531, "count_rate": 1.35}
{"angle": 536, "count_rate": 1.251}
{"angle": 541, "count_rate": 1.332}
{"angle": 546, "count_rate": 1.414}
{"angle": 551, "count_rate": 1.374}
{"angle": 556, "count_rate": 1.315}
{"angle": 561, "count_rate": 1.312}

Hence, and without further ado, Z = 1.2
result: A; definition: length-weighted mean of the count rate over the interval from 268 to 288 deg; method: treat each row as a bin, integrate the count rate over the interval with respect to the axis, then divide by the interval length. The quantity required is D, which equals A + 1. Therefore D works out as 2.28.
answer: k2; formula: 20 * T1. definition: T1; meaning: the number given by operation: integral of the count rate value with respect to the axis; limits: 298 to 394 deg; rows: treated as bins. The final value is 1928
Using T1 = 96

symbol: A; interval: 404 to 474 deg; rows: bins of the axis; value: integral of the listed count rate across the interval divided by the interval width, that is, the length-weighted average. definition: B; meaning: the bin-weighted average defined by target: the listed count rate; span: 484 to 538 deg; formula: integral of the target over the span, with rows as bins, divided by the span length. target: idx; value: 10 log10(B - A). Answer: -7.5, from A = 1.18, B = 1.36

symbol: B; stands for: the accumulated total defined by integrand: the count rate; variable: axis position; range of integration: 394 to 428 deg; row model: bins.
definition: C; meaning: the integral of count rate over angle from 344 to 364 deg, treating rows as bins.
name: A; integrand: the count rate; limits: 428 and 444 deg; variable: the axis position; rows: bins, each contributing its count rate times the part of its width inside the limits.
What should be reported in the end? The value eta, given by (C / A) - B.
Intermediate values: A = 20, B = 40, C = 18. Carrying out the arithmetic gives -39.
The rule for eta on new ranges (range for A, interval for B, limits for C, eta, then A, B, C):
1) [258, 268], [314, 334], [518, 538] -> -16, 12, 18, 27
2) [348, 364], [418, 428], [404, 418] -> -11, 14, 12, 16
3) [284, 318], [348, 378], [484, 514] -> -27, 44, 28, 41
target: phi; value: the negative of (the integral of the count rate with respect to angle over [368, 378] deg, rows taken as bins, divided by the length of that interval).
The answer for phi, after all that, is -1.047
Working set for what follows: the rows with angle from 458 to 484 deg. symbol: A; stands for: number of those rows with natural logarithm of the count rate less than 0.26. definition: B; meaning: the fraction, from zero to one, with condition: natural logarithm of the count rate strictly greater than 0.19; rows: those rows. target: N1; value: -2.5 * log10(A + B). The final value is -1.79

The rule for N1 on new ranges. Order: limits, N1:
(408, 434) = -1.87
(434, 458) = -1.70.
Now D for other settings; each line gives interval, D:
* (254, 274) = 2.25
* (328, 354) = 1.73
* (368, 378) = 2.05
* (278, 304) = 2.31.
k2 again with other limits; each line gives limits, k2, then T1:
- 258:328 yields 1725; 86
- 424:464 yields 998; 50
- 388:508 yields 2854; 143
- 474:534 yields 1554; 78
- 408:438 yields 717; 36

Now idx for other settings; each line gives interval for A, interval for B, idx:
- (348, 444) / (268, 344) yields -23.7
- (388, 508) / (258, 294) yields -11.2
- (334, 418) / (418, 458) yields -6.3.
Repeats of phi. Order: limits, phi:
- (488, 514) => -1.390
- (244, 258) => -1.261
